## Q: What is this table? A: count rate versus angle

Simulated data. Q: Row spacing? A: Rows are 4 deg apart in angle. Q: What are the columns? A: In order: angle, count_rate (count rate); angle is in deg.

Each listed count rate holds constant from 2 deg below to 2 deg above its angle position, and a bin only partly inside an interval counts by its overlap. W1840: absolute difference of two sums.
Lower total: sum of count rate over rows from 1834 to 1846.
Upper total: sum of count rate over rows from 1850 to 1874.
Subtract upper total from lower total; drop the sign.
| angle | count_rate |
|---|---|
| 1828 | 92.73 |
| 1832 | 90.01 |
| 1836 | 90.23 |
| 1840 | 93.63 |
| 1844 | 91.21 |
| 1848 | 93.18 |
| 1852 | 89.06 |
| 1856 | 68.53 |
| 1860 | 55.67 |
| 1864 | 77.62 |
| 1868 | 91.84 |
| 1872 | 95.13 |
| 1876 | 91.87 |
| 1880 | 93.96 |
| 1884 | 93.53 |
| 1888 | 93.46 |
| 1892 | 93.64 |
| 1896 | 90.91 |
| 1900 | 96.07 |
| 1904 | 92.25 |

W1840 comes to 203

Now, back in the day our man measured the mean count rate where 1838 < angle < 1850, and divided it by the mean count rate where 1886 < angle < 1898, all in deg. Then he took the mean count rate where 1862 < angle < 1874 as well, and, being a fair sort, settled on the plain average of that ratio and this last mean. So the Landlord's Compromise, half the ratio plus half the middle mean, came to 45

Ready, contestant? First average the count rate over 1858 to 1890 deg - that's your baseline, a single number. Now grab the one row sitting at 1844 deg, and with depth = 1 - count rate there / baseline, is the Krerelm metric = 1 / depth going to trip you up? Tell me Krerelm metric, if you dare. -19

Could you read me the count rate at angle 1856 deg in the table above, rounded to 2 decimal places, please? 68.53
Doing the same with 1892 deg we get 93.64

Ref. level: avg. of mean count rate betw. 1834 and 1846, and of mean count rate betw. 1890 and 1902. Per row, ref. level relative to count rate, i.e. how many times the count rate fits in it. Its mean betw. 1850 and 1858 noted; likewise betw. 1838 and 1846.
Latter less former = -0.19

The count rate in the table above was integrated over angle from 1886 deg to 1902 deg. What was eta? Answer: 1496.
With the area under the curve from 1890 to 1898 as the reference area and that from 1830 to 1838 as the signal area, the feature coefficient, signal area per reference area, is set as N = 0.98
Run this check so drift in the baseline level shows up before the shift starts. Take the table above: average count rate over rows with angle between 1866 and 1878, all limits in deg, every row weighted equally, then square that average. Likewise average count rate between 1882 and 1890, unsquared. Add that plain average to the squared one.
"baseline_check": 8733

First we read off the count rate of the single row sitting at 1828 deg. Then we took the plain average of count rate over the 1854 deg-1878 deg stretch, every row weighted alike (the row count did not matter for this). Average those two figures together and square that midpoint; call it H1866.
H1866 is 7468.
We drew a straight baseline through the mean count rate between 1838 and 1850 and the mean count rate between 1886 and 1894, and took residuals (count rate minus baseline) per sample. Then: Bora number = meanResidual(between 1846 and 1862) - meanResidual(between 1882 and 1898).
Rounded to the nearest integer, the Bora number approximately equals -16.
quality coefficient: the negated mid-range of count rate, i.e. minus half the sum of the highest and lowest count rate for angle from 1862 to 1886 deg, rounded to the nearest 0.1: -86.4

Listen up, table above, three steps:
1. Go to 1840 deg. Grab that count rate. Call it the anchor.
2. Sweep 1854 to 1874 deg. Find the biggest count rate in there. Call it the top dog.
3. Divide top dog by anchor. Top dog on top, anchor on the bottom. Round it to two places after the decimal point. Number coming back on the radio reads 1.02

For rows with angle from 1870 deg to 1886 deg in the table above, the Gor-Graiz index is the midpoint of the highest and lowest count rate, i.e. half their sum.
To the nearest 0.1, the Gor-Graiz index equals 93.5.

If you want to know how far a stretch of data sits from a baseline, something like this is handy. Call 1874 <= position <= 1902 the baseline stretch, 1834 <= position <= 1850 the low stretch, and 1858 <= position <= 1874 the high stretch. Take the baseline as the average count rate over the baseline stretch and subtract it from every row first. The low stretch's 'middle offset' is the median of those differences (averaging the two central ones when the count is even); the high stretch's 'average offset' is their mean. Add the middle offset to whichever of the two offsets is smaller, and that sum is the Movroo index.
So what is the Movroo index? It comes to -14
